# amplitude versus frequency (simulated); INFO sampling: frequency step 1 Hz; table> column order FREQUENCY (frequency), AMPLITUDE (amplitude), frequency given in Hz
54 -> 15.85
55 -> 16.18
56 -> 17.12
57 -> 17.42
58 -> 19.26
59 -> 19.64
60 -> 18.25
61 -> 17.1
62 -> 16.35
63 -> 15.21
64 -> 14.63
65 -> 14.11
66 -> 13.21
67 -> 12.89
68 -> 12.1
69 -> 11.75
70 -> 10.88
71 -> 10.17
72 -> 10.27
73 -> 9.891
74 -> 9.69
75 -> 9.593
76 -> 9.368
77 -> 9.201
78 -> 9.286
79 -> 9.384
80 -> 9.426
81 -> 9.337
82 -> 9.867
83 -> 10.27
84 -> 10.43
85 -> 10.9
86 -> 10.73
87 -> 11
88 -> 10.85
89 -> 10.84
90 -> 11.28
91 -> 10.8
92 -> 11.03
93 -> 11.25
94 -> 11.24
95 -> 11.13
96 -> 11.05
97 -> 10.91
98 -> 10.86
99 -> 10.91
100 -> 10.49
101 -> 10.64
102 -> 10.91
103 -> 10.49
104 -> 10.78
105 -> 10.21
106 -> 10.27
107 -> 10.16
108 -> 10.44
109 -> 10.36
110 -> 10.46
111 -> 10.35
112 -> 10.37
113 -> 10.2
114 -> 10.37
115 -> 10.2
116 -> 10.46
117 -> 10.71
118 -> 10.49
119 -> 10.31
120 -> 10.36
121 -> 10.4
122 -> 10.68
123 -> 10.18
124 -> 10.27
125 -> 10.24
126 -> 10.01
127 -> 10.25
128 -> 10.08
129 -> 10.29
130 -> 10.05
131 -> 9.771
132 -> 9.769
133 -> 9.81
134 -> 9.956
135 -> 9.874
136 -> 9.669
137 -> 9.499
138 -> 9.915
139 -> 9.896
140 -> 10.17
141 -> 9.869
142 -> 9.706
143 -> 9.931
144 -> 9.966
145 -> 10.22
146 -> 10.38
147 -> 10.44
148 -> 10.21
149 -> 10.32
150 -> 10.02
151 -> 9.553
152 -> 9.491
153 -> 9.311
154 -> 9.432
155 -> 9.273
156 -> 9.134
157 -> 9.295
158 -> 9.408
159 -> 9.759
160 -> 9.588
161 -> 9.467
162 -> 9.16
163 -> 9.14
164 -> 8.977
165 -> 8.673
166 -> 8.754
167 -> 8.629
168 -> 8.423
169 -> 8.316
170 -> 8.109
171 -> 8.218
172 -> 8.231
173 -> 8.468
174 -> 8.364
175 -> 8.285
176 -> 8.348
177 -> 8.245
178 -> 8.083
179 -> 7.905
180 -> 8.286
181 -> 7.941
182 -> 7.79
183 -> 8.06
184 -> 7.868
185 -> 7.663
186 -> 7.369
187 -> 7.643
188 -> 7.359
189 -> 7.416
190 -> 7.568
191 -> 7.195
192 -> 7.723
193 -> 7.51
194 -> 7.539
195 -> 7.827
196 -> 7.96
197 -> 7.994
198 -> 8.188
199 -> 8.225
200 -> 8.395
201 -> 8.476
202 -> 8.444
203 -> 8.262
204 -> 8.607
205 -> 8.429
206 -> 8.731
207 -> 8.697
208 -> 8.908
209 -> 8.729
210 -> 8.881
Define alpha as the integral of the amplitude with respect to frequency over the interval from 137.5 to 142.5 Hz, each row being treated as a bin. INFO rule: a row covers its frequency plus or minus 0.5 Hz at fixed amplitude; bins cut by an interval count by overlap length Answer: 50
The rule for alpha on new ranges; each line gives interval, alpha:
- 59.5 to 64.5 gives 82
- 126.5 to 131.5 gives 50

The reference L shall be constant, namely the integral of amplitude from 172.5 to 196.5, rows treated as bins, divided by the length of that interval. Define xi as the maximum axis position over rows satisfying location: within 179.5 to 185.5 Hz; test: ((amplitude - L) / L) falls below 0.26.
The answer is 185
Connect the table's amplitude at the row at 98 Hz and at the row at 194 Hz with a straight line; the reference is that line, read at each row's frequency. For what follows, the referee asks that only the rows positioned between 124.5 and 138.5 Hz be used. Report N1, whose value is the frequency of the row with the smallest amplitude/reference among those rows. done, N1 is 137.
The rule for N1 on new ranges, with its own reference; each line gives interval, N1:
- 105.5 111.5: 107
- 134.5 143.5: 137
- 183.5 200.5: 191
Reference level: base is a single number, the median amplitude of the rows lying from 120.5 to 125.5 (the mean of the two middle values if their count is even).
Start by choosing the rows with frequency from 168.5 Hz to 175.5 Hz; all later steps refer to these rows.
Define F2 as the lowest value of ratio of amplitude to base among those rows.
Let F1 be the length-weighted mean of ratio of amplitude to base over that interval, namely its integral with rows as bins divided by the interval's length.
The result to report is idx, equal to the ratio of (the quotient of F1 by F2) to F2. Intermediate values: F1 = 0.81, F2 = 0.79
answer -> 1.29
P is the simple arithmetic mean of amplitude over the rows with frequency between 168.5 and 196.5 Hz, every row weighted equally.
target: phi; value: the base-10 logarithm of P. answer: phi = 0.90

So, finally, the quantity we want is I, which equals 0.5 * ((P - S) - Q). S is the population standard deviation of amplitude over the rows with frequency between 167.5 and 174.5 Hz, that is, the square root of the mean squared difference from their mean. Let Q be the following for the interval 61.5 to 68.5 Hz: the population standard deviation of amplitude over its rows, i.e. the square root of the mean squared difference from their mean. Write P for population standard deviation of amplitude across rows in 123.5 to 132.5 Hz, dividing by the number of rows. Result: -0.64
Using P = 0.19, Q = 1.35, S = 0.12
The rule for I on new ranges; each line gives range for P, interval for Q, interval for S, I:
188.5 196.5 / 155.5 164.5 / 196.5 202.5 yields -0.09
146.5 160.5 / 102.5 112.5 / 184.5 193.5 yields 0.04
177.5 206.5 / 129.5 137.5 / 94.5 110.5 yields -0.03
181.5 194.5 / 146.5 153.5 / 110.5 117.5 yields -0.18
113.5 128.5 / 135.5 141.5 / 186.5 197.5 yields -0.13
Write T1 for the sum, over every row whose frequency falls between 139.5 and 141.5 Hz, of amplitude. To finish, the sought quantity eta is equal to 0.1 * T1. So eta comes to 2.00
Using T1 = 20.0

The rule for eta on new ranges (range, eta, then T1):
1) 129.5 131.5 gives 1.98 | 19.8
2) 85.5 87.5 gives 2.17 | 21.7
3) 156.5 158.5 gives 1.87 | 18.7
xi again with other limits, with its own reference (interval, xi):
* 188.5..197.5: 197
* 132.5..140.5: 137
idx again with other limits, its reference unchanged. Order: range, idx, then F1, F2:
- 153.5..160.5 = 1.16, 0.92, 0.89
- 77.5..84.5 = 1.16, 0.95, 0.90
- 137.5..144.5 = 1.08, 0.97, 0.95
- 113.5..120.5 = 1.03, 1.01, 0.99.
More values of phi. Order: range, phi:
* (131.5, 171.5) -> 0.98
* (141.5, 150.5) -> 1.01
